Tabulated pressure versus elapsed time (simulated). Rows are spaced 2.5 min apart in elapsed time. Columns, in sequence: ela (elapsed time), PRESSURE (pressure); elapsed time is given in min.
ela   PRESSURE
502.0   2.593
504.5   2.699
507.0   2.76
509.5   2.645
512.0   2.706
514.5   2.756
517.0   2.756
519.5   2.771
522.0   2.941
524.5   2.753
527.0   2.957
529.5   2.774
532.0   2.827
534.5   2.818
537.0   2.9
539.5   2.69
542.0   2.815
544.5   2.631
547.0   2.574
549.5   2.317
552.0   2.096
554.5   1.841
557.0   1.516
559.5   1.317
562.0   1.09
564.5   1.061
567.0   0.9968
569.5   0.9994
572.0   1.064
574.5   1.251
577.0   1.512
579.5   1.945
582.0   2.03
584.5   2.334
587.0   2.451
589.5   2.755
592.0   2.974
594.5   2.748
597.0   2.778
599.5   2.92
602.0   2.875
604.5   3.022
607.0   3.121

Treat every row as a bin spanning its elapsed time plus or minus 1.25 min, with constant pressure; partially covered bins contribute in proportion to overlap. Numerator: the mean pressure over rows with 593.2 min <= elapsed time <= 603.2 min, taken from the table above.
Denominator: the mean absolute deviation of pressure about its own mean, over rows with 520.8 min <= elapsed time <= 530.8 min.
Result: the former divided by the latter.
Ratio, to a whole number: 31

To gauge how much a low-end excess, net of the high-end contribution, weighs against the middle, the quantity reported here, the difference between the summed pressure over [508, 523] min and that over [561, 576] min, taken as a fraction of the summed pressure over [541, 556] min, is 0.7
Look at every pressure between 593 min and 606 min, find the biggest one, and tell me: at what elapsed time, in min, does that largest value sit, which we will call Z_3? 604.5 min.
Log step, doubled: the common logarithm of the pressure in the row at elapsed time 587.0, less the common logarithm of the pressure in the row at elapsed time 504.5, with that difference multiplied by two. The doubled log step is -0.08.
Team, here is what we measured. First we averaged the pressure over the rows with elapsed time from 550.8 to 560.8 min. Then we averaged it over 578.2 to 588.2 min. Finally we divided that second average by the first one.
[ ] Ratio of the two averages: 1.3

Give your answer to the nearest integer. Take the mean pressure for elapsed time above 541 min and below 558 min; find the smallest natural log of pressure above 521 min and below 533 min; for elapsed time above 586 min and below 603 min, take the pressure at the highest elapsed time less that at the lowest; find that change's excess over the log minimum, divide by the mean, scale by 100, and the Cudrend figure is -26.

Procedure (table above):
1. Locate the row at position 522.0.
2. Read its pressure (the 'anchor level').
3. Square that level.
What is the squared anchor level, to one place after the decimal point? 8.6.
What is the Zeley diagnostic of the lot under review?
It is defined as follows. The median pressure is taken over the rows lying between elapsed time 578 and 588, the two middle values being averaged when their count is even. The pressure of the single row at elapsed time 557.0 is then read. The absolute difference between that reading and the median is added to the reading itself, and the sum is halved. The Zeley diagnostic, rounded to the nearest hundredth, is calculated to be 1.09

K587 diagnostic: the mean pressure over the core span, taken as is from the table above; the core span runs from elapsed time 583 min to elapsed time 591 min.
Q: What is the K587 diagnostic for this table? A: 2.51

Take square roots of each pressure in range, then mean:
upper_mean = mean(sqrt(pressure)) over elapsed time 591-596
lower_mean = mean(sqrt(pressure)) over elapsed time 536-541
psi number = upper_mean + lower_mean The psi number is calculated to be 3.36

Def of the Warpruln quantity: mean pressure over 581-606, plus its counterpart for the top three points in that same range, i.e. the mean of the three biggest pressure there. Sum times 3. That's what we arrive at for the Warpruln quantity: 17.0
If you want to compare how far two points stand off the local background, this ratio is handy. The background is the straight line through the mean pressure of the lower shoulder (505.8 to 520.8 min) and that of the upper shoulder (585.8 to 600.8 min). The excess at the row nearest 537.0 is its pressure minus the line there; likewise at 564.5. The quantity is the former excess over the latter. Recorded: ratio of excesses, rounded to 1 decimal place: -0.1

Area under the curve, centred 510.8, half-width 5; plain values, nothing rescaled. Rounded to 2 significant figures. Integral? 27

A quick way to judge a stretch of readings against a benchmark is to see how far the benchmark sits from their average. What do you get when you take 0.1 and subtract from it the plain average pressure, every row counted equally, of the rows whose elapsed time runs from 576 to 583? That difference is -1.7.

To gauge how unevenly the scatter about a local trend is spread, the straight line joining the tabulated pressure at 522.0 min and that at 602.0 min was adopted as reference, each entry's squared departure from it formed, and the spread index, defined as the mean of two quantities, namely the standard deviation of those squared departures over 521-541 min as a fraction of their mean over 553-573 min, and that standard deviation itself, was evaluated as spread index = 0.013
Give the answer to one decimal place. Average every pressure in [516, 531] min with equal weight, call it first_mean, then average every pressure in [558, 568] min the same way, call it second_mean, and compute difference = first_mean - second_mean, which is 1.7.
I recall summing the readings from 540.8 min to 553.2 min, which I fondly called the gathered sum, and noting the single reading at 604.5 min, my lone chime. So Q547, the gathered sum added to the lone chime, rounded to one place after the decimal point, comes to 15.5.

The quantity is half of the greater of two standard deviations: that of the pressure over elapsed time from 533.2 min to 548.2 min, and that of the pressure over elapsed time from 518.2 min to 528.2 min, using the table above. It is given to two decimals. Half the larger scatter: 0.06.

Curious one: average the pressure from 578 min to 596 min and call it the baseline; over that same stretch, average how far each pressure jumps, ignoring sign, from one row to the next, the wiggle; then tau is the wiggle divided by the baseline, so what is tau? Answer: 0.085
